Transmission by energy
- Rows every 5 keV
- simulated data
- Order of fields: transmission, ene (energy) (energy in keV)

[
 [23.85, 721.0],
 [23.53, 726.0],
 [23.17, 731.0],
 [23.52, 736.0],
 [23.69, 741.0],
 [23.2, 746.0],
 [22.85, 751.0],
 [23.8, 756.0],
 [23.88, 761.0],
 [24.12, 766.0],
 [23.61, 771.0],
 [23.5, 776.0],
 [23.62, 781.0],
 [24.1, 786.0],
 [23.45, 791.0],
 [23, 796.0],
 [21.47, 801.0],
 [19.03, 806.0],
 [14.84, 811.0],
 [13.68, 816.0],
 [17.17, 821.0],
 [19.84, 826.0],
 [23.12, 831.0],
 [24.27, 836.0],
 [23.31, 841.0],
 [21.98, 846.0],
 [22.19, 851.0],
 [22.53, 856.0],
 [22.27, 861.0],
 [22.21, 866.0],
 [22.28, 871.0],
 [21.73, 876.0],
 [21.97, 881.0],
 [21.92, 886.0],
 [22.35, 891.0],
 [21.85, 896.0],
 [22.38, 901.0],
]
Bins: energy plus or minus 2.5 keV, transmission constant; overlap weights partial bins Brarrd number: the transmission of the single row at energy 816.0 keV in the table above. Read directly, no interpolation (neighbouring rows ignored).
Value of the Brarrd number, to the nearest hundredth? 13.68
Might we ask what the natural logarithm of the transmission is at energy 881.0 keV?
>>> 3.09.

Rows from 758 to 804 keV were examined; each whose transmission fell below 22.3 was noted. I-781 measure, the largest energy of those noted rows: 801.0 keV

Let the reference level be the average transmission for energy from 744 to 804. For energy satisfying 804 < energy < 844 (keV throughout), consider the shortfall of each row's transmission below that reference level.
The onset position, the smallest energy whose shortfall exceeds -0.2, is 806.0 keV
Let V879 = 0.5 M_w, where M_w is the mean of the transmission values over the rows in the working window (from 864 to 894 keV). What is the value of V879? 11.04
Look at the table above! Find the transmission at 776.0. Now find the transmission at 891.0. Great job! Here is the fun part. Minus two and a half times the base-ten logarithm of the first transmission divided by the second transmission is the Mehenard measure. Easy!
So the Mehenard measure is -0.054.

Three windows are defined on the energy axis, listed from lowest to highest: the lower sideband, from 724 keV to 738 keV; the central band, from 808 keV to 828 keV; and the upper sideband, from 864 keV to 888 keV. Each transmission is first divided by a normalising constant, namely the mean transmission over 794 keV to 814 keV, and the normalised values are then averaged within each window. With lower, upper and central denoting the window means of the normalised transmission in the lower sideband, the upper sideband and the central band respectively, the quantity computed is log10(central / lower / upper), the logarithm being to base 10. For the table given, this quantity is -0.21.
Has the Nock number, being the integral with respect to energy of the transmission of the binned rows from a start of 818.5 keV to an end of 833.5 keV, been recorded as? 301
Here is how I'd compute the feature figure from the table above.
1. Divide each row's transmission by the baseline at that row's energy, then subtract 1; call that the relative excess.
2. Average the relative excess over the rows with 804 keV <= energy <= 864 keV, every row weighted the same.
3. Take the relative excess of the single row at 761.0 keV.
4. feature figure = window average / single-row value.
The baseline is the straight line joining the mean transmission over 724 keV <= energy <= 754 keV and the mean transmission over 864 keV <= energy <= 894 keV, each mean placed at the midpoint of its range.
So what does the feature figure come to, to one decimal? -2.9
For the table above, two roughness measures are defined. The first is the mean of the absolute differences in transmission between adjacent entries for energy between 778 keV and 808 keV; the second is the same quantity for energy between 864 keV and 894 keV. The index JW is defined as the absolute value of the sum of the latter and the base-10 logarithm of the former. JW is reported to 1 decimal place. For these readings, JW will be 0.3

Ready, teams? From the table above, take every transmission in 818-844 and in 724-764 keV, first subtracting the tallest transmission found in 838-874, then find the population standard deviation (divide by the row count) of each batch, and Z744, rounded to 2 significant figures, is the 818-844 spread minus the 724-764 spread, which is 2.3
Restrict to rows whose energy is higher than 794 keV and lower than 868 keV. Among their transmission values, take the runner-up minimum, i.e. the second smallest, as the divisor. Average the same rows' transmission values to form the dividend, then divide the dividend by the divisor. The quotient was 1.4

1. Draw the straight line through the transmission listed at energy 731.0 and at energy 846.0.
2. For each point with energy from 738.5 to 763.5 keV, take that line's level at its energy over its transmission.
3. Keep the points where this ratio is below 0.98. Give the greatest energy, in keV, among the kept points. 761.0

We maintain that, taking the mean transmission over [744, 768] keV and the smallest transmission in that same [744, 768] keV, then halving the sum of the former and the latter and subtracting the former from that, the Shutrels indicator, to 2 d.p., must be -0.36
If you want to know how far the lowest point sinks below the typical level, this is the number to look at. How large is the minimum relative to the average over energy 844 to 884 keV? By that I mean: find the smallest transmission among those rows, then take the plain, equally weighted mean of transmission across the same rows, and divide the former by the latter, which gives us 0.981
